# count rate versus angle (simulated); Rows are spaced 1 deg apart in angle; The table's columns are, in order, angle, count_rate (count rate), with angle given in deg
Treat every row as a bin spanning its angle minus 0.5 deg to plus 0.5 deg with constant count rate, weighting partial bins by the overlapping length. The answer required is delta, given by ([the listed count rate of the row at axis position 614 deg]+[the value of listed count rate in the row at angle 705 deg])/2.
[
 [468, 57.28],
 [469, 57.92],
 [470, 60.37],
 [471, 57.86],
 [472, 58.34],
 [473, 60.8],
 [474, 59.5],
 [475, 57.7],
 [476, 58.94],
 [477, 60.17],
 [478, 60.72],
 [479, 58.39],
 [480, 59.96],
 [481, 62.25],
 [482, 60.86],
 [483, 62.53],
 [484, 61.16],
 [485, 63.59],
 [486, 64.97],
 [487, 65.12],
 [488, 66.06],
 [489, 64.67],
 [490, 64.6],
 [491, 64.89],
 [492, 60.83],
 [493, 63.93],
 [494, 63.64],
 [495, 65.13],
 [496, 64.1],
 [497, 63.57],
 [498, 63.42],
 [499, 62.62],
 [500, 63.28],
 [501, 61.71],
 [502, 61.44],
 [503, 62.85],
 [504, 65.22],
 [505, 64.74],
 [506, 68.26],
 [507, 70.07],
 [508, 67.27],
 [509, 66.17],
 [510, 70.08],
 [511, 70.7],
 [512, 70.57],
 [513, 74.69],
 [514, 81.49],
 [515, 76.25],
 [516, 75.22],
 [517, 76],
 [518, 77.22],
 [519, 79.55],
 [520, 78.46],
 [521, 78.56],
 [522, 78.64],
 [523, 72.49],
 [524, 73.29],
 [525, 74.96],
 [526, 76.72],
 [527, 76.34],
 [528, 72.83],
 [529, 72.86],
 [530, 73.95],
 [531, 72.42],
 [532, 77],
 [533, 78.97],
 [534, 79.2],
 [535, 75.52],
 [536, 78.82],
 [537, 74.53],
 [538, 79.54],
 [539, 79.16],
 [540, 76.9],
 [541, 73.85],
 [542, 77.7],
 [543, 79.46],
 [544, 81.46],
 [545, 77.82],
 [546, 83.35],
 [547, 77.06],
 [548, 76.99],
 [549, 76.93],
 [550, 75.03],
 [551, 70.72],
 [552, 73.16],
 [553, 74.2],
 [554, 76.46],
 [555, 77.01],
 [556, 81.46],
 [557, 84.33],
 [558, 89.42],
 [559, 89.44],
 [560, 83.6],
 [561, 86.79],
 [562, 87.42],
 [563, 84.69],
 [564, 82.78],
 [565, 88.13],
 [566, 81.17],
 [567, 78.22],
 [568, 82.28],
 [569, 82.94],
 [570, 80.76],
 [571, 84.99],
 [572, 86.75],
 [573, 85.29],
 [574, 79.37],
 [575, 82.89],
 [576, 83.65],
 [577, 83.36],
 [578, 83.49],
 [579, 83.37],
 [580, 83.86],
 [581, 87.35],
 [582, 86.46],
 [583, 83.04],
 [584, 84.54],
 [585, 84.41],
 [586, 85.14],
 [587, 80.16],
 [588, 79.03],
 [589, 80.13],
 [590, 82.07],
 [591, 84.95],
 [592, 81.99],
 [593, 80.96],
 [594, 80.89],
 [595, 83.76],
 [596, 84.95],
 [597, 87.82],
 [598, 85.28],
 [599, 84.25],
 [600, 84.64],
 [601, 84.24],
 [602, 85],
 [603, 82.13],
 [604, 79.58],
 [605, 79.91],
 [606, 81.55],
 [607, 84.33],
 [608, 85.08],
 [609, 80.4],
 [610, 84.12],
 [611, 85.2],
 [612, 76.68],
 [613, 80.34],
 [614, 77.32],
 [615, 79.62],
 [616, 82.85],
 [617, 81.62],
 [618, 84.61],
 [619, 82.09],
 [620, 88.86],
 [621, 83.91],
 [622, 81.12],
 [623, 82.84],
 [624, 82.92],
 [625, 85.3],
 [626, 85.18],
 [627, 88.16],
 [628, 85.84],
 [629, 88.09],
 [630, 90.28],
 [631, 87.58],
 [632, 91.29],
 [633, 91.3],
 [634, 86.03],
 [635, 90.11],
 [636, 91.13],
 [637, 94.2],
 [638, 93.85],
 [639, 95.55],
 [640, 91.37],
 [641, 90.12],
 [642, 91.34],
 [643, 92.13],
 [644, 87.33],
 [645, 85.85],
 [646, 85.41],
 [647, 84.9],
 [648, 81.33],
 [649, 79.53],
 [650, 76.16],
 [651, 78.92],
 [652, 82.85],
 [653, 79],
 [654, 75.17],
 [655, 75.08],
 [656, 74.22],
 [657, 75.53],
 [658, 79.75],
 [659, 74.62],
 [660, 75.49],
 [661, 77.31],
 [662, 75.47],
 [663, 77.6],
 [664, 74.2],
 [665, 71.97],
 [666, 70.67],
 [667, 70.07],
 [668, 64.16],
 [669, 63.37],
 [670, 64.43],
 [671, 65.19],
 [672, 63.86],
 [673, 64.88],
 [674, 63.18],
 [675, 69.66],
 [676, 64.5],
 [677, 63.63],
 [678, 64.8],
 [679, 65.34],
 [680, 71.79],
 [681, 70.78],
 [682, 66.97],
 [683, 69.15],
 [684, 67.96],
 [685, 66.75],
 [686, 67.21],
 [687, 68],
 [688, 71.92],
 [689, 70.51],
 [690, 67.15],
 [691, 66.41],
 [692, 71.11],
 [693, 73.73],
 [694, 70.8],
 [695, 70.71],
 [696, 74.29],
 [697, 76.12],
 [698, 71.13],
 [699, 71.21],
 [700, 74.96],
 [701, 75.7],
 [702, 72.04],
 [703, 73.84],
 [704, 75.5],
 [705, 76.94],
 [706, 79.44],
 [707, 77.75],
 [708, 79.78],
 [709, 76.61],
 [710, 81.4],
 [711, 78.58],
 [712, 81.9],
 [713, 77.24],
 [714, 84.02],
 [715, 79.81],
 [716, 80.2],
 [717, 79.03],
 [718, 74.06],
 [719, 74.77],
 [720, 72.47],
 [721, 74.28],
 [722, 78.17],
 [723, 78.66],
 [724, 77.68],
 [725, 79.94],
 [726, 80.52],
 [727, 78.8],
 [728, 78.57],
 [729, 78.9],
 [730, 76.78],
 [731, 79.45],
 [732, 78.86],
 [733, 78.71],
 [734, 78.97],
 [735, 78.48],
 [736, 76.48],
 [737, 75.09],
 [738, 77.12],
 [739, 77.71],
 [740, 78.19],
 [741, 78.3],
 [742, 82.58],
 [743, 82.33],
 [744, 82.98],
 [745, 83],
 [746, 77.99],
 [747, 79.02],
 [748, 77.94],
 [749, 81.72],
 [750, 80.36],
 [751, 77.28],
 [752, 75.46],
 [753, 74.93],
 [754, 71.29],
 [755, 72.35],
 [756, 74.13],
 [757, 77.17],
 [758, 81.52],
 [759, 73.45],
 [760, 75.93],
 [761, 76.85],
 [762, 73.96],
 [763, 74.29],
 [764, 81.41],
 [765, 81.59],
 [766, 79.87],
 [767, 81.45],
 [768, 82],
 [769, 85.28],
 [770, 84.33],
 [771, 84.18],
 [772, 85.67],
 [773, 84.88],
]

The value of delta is 77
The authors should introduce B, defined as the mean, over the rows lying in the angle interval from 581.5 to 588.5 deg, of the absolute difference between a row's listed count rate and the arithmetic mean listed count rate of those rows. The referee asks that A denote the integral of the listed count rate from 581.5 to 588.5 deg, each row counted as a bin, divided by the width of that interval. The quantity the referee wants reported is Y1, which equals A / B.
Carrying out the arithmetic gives 39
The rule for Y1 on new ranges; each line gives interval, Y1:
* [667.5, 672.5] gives 132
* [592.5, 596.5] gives 48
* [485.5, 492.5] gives 62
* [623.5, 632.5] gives 41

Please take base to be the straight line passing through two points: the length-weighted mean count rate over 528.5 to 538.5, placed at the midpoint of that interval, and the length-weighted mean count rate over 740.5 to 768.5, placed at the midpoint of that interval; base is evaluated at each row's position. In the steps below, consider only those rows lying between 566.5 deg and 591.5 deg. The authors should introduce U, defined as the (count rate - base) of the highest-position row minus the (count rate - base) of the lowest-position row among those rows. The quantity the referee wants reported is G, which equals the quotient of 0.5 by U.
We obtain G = 0.1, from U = 7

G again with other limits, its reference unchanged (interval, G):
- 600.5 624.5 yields -0.3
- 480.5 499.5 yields 2.4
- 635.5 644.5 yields -0.1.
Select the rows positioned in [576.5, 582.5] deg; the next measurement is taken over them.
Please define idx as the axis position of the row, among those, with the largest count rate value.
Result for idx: 581 deg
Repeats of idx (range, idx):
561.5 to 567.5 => 565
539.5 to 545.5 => 544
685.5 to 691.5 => 688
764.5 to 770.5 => 769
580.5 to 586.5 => 581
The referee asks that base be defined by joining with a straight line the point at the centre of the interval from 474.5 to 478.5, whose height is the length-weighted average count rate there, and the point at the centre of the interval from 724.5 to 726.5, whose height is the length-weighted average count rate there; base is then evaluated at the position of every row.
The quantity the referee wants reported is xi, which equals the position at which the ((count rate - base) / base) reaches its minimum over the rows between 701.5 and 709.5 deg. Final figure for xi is 702 deg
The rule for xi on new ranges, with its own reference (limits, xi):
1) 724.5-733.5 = 730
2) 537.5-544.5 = 541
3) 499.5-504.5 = 502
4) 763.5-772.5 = 766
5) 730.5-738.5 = 737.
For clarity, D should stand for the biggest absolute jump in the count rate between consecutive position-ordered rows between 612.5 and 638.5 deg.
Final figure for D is 6.8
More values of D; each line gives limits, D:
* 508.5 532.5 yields 6.8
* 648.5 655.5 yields 3.9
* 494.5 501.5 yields 1.6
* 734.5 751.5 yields 5.0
